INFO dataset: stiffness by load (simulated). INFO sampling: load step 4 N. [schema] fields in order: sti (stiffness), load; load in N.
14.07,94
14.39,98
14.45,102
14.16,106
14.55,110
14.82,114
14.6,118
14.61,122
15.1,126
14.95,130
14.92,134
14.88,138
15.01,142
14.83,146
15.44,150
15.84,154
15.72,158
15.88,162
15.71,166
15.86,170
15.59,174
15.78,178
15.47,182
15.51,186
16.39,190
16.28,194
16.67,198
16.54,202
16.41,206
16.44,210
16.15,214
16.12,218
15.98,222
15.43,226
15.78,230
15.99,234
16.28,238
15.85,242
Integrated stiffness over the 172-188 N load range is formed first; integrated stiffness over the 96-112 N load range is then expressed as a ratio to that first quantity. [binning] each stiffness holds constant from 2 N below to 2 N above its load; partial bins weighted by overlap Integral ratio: 0.92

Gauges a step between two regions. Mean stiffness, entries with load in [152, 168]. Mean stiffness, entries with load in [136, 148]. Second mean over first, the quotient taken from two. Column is 1.06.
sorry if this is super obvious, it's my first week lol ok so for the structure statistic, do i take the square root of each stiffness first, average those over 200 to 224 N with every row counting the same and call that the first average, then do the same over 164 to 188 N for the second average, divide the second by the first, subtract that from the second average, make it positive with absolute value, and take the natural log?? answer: 1.09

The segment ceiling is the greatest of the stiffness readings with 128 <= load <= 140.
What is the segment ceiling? 14.95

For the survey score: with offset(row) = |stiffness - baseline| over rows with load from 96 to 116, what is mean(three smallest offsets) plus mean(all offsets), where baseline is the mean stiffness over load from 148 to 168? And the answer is 2.36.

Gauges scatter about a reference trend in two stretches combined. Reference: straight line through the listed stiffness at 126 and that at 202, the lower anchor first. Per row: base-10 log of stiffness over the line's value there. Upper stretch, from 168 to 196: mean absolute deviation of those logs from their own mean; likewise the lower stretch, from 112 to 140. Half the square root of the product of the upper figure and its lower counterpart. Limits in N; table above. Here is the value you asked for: 0.0027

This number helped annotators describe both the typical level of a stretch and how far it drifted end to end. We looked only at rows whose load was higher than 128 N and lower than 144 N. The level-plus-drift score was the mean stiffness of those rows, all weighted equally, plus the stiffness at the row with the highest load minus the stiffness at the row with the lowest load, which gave 15.0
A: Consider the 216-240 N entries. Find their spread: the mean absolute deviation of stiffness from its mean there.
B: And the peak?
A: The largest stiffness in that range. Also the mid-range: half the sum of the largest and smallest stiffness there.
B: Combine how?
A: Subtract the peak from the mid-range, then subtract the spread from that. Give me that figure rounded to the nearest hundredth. -0.64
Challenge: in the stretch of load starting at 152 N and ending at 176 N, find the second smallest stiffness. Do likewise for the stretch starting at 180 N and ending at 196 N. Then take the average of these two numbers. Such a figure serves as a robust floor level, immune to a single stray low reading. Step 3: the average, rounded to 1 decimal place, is 15.6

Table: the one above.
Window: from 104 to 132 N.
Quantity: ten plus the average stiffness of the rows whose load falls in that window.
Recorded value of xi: 24.7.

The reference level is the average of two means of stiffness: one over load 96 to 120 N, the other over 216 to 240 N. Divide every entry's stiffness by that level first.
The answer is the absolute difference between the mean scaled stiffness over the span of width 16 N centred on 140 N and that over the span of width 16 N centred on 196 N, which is 0.103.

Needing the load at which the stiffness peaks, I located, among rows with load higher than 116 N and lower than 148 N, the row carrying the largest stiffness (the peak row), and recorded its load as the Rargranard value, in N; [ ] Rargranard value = 126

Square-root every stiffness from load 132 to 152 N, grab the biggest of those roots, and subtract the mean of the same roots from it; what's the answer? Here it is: 0.05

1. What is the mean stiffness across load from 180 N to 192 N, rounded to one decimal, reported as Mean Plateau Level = 15.8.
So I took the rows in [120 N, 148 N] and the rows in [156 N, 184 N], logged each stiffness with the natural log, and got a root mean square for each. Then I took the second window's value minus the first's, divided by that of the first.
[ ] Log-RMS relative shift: 0.020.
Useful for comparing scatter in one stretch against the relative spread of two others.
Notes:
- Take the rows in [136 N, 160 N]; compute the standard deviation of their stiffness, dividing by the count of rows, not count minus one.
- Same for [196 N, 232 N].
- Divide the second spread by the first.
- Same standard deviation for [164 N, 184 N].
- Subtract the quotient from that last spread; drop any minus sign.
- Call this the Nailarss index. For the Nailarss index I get 0.79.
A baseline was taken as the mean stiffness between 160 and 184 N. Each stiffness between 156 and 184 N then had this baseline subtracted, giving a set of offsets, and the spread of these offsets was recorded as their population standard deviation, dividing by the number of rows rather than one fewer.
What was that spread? 0.14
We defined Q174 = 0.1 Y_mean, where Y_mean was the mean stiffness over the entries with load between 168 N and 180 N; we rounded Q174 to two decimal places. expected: 1.57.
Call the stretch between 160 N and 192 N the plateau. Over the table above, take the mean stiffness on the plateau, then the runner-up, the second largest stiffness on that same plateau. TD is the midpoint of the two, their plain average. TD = 15.8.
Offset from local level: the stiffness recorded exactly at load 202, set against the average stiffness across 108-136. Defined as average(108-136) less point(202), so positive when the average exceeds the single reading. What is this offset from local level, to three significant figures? -1.75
